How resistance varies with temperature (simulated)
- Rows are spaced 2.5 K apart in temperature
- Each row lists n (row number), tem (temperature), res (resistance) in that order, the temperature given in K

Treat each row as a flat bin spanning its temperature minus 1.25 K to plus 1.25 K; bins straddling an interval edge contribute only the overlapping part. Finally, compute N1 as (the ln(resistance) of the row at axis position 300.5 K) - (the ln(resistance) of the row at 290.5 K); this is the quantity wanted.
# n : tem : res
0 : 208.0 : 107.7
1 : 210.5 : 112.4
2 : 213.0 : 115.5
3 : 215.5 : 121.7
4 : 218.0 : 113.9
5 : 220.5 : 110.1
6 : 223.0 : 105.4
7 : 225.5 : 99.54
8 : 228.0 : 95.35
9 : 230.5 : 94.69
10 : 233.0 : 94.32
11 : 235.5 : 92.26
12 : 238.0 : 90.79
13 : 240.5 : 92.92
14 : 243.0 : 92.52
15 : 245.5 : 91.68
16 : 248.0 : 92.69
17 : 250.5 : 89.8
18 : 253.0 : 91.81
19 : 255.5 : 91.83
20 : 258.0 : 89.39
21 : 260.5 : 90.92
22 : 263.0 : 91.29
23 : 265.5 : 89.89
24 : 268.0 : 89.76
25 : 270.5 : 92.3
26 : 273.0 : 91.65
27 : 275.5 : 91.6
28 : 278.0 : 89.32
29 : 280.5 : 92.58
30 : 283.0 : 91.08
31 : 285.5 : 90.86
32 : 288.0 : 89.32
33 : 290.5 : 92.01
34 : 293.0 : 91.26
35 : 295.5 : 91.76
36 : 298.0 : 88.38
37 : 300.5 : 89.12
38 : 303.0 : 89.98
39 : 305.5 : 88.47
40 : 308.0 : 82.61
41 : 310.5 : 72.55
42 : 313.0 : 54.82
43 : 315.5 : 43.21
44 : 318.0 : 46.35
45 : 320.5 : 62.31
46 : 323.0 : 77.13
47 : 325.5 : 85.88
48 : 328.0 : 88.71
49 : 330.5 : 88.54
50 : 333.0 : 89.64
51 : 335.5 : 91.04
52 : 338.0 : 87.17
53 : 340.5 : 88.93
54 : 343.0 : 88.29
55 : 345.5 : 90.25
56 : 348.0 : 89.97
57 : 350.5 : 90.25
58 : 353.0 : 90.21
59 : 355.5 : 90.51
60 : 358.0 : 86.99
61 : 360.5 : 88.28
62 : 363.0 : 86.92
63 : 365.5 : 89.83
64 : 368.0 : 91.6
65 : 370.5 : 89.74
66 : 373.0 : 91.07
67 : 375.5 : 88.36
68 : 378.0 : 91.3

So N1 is -0.03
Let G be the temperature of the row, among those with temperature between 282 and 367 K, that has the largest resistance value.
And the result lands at 290.5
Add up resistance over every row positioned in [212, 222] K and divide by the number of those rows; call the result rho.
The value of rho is 115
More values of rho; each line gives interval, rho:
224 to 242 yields 94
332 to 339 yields 89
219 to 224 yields 108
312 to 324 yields 57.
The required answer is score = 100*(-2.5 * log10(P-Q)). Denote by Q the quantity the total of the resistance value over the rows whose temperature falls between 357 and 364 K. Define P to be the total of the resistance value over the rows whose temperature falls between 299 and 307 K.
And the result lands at -183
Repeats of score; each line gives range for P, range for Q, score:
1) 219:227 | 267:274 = -404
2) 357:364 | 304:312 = -317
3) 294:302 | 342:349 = 31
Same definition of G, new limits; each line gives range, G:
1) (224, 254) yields 225.5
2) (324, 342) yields 335.5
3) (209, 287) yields 215.5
